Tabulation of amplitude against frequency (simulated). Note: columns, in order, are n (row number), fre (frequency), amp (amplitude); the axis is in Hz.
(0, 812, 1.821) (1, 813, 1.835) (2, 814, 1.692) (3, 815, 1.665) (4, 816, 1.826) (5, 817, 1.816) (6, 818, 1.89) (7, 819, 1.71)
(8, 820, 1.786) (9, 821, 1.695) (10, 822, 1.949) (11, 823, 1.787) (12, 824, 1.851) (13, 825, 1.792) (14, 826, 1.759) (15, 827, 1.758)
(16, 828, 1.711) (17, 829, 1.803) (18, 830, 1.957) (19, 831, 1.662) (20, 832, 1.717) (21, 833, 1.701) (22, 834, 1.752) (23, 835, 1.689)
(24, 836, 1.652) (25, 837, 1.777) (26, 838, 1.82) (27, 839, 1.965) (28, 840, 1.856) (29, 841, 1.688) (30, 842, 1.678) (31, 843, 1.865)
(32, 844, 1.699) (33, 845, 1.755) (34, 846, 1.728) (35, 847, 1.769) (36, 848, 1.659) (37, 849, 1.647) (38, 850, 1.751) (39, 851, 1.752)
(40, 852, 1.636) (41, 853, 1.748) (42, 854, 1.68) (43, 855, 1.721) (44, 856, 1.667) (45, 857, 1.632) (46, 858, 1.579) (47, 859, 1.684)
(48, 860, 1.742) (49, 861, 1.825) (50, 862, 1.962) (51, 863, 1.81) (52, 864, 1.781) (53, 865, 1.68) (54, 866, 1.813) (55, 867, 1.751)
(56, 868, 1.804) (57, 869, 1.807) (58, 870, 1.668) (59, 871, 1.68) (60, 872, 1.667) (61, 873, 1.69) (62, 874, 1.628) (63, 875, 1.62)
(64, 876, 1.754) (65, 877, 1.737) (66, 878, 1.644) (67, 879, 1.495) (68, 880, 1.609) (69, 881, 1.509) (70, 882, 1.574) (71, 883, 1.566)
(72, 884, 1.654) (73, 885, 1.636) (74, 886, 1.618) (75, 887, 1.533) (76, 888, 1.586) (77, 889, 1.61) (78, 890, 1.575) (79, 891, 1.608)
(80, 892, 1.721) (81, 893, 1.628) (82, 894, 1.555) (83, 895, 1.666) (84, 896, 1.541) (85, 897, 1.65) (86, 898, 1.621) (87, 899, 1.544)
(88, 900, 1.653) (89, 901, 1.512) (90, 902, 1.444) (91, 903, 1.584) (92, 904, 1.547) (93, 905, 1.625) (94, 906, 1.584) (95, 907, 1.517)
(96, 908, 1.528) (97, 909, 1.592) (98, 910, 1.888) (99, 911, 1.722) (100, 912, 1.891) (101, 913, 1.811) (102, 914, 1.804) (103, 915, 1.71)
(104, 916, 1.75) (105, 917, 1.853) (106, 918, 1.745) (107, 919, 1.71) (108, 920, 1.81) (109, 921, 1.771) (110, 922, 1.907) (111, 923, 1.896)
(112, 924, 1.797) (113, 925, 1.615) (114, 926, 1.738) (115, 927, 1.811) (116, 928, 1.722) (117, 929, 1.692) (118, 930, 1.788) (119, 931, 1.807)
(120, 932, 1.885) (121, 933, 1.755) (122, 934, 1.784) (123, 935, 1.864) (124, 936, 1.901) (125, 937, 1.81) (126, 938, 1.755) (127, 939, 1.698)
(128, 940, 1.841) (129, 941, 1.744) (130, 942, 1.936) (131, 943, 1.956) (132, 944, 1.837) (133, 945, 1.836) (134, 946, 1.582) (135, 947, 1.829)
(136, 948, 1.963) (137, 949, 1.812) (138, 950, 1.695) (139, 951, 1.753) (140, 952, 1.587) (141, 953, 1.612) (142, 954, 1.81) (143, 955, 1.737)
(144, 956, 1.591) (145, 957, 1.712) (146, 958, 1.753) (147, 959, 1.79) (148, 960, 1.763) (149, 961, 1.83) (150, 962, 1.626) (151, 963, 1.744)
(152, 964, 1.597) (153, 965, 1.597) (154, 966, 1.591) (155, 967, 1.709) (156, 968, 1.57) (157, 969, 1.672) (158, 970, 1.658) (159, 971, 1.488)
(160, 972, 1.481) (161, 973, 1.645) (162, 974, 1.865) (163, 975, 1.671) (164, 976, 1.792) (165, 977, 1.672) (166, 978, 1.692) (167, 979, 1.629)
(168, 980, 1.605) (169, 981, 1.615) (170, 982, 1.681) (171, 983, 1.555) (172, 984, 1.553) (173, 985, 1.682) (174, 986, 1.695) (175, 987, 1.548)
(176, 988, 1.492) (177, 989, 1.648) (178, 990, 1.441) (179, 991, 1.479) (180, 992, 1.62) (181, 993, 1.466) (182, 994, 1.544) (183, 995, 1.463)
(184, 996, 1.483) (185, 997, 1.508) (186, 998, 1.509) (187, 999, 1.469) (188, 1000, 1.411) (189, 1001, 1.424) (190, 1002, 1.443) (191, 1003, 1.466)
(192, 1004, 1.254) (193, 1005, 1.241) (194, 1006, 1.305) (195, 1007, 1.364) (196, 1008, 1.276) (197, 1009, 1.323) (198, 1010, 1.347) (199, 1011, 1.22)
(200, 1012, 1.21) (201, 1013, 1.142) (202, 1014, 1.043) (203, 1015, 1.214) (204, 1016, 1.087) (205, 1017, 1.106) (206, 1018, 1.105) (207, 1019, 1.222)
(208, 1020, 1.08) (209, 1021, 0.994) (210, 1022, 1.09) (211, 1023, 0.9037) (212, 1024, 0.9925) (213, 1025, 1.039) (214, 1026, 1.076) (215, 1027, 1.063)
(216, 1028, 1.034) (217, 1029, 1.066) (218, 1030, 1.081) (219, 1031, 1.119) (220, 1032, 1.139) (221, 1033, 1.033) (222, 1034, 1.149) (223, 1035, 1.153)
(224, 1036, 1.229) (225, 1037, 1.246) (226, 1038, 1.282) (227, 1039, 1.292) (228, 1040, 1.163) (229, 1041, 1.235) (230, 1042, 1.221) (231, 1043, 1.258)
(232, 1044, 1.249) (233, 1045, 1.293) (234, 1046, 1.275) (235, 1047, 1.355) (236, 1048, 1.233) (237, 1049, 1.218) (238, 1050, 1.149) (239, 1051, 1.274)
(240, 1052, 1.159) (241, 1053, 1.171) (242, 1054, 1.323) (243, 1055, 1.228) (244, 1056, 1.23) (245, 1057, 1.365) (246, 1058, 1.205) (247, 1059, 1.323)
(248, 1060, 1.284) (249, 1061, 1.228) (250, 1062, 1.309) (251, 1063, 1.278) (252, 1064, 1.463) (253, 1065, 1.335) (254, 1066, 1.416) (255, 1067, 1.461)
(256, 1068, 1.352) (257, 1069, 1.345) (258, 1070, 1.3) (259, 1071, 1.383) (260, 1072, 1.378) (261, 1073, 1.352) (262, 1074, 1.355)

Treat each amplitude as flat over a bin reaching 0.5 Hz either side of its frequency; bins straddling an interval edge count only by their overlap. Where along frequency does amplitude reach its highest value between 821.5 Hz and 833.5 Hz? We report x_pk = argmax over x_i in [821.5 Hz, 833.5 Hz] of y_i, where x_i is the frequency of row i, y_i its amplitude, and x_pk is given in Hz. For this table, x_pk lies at 830 Hz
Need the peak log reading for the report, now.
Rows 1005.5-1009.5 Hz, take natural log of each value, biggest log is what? 0.31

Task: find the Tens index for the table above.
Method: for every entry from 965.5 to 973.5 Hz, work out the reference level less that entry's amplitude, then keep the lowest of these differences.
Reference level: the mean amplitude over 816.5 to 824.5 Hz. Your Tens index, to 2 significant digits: 0.10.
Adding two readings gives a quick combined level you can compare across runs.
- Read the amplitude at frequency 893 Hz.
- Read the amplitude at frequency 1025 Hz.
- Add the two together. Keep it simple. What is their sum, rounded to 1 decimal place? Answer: 2.7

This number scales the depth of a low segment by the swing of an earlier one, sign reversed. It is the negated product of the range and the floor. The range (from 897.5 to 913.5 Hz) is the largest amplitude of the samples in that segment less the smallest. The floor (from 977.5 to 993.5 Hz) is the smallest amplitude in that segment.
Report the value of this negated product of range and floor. -0.64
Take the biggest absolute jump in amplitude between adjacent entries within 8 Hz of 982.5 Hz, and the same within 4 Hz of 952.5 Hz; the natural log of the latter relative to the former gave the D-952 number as 0.0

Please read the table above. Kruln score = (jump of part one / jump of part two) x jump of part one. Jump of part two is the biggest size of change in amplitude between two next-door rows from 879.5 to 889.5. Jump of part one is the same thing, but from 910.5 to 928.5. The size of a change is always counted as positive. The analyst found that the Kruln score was 0.331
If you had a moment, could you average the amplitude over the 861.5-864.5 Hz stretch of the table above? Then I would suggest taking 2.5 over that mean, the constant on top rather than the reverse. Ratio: 1.35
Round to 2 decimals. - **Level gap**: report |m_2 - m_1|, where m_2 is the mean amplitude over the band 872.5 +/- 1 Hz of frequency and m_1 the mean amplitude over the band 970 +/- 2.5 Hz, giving 0.10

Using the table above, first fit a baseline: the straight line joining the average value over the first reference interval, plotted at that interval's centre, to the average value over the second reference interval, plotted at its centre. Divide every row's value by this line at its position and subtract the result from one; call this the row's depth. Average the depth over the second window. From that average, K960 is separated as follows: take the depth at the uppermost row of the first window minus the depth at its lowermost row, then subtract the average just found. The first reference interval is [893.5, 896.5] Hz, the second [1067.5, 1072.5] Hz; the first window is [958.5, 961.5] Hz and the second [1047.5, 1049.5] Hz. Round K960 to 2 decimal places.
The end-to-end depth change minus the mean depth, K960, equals -0.14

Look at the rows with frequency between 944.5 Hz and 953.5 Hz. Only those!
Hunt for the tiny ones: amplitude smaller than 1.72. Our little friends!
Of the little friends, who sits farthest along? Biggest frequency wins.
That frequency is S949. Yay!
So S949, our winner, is 953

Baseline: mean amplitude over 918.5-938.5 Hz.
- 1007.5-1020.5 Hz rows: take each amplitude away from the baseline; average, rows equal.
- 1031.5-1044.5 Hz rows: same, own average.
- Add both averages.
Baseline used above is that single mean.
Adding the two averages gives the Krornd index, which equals 1.2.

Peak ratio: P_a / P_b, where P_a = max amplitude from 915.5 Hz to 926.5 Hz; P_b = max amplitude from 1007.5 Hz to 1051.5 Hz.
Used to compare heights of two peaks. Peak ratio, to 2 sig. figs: 1.4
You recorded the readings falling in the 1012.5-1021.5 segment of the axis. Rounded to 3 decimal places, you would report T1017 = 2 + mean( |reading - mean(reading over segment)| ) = 2.055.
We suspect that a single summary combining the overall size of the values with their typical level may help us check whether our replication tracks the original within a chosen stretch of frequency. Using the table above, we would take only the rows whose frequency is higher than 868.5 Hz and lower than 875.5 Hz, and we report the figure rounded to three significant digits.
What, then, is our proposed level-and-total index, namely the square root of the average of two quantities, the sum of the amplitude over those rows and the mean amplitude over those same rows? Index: 2.59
